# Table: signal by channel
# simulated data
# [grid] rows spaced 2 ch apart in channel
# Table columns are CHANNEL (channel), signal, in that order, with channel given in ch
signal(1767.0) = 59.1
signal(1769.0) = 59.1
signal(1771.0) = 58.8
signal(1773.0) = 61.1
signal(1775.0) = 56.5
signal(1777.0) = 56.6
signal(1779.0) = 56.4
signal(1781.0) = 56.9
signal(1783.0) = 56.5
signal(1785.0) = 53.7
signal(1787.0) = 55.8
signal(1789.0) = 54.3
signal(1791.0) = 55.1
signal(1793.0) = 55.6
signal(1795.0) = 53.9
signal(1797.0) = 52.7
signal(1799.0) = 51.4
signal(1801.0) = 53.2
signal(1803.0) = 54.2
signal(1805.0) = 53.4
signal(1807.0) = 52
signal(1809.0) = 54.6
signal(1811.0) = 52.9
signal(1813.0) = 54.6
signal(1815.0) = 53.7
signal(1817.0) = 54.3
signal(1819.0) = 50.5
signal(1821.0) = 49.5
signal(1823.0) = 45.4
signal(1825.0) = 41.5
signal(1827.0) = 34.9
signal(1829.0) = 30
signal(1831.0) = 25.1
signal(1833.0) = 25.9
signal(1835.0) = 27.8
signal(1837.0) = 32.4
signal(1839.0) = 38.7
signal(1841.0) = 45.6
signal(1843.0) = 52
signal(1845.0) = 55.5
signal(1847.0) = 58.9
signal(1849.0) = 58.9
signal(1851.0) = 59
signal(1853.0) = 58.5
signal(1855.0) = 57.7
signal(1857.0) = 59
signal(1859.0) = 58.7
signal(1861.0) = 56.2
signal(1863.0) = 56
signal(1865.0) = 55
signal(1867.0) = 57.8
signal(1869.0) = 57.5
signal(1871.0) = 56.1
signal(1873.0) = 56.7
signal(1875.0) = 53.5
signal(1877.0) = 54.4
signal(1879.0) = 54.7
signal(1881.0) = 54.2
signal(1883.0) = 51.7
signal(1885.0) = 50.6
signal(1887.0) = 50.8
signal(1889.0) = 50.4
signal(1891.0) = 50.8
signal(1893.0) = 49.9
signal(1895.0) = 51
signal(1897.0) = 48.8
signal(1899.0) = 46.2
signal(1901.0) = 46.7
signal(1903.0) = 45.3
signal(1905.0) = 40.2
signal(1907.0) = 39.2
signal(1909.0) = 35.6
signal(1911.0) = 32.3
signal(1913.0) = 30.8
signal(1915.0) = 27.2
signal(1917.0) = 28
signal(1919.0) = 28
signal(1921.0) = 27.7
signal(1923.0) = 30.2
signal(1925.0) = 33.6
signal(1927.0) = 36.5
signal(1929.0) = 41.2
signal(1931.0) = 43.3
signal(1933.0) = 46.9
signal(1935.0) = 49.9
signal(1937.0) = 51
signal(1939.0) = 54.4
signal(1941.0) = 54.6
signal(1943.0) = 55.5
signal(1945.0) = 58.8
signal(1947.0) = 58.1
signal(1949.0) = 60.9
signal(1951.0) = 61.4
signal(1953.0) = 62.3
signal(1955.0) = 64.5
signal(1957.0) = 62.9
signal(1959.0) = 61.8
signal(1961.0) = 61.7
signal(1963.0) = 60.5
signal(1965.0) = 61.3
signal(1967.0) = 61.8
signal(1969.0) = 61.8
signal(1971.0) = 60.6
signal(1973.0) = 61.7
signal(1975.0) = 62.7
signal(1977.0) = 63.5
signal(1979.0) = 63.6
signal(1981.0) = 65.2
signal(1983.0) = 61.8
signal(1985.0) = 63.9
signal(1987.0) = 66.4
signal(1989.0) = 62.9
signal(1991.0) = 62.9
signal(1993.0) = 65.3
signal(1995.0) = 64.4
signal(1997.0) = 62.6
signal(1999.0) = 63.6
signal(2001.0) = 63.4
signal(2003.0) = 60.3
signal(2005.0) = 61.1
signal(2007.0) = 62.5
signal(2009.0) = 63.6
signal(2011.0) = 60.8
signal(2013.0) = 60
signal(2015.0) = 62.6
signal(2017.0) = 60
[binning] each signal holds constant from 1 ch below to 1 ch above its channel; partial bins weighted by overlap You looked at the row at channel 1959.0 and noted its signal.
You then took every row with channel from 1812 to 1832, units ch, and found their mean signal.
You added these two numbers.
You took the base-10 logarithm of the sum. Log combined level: 2.02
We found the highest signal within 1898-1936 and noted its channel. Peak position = 1935.0 ch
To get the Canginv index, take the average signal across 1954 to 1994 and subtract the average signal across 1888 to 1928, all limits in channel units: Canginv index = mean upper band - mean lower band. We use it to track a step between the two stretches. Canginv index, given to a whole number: 24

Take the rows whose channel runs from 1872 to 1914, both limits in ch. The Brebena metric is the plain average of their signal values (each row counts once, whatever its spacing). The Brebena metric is 47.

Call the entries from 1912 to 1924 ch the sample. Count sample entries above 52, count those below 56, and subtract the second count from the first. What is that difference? -6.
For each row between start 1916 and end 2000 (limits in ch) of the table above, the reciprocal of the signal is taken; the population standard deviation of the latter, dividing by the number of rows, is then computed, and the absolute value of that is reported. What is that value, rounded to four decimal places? 0.0061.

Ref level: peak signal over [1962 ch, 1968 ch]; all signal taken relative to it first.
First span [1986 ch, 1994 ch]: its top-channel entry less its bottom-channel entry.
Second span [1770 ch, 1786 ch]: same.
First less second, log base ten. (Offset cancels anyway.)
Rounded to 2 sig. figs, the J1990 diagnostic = 0.60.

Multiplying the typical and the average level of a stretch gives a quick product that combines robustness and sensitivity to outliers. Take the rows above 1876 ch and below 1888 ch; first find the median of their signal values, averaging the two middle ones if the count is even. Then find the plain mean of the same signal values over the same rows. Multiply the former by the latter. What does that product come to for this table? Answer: 2792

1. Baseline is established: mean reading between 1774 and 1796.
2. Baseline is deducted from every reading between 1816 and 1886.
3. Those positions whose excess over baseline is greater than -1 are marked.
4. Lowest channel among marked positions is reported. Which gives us 1845.0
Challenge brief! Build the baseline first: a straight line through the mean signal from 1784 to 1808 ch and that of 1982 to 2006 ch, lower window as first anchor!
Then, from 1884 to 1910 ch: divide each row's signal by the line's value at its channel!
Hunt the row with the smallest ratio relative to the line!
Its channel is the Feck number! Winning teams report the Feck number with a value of 1909.0 ch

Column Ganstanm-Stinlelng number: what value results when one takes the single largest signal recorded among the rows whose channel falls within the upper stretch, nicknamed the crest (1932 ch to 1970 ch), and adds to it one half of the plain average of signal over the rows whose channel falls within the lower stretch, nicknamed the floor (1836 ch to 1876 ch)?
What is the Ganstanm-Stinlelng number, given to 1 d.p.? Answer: 91.6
